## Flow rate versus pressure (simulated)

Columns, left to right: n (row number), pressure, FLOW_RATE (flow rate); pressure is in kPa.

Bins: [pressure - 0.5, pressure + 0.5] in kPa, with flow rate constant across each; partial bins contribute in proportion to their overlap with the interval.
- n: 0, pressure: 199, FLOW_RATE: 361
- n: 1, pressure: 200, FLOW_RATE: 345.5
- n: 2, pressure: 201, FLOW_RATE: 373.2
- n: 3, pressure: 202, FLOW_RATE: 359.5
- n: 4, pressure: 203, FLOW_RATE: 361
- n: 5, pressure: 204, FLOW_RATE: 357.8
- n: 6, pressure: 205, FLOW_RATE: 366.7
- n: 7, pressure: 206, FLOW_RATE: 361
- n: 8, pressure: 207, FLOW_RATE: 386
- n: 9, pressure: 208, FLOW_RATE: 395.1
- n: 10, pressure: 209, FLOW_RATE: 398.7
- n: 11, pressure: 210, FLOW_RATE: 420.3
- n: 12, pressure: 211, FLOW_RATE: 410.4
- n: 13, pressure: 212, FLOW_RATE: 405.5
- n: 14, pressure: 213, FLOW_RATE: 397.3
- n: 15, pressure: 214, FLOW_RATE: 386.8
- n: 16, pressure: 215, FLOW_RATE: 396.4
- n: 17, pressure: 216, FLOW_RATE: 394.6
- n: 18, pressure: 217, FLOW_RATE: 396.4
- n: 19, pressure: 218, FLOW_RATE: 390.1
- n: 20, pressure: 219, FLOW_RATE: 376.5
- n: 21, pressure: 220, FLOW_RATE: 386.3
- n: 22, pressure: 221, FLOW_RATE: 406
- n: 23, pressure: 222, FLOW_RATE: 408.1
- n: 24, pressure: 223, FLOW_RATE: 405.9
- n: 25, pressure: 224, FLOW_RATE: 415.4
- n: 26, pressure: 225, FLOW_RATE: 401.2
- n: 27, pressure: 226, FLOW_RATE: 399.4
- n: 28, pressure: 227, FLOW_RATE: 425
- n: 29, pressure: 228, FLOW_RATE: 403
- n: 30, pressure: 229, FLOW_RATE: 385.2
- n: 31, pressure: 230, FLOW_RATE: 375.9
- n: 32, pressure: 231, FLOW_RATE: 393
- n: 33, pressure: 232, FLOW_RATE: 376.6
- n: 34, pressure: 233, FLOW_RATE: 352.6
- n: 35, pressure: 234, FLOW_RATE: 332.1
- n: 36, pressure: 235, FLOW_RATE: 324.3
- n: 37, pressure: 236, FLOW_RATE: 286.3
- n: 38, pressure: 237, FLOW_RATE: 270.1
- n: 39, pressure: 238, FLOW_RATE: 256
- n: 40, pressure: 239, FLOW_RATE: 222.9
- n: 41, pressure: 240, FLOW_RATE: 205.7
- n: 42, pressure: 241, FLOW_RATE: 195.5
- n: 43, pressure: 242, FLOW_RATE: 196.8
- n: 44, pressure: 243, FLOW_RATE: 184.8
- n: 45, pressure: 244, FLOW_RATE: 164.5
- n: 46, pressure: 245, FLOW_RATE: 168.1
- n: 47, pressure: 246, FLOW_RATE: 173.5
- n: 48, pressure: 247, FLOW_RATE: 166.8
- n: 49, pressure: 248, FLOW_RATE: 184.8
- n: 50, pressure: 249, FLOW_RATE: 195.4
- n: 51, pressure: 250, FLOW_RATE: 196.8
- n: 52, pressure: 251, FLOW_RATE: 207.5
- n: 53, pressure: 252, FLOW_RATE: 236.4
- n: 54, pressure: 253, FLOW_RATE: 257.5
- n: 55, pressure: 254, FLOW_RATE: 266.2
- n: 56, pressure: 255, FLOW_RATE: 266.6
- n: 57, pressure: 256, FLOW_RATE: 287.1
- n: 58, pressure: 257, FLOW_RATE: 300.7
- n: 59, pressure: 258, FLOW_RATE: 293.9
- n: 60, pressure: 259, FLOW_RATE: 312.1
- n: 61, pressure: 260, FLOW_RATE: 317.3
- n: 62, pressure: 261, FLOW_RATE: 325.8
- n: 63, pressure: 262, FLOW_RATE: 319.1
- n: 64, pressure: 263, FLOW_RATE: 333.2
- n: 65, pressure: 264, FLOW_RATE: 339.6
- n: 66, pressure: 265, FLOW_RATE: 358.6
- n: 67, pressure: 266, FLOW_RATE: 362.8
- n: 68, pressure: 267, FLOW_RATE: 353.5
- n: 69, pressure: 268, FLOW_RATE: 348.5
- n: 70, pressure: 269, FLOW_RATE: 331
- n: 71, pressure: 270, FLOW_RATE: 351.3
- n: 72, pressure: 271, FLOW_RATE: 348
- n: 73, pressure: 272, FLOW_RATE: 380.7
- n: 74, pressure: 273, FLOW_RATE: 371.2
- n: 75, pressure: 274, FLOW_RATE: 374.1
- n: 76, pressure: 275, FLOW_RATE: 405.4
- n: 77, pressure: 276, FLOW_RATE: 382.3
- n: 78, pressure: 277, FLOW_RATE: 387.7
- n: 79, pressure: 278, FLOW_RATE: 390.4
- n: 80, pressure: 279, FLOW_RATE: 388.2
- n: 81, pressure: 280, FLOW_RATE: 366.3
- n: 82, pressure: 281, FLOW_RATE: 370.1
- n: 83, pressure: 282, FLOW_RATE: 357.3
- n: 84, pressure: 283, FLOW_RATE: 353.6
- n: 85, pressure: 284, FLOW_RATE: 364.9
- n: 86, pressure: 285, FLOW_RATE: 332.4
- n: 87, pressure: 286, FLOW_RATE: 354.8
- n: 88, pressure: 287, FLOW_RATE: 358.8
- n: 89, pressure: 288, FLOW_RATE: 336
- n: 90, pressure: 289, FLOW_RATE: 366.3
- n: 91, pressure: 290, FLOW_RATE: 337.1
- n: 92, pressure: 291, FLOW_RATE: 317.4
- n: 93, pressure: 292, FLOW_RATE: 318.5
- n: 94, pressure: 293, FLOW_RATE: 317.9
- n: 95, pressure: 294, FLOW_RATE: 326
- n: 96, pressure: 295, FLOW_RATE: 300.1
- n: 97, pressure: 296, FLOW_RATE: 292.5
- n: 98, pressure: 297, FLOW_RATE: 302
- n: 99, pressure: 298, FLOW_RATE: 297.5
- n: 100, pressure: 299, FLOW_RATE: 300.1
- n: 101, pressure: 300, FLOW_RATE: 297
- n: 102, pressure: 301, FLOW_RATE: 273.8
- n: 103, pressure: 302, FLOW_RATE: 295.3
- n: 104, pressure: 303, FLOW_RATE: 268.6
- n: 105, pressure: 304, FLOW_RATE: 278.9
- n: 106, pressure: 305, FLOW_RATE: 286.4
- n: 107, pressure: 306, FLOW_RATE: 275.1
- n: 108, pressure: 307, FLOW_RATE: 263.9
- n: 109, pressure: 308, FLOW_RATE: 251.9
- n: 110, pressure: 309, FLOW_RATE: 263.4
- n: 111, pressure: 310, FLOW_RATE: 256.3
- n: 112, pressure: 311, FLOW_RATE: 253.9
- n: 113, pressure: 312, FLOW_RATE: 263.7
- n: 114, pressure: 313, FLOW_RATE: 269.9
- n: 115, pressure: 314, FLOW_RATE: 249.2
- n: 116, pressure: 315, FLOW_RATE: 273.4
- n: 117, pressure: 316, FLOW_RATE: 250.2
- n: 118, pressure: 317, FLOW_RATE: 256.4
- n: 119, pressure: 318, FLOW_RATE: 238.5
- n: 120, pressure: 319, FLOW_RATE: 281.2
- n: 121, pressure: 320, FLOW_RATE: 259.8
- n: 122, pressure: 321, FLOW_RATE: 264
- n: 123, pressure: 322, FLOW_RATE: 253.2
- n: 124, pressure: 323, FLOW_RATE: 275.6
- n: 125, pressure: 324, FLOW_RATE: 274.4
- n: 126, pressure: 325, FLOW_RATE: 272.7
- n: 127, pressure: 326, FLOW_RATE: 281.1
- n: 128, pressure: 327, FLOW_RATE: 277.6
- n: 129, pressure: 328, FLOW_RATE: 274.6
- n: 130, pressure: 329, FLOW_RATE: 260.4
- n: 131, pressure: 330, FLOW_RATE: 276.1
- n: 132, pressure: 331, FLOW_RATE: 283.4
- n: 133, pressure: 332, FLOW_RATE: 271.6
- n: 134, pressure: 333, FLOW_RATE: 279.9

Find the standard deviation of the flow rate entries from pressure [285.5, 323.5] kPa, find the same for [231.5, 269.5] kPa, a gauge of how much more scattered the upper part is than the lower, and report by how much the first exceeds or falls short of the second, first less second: -34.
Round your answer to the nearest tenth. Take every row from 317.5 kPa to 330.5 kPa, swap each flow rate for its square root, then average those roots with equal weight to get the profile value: 16.4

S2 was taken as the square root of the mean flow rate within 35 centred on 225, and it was 19.0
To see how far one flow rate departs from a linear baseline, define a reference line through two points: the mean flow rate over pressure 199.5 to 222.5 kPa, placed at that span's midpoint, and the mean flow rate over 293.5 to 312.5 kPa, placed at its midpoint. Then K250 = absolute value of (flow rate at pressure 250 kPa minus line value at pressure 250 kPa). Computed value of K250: 145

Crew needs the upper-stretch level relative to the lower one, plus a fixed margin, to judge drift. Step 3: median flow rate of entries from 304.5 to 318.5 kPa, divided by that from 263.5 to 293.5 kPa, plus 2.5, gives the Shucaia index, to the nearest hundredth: 3.23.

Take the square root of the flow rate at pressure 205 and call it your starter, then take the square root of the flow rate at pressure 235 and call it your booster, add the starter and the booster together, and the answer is 37.2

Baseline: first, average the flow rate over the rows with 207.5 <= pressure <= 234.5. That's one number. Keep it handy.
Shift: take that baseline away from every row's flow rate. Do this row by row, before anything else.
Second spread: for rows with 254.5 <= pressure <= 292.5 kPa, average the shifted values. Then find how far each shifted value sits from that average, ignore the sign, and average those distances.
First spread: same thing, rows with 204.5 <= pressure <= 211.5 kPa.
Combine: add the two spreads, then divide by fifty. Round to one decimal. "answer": 0.8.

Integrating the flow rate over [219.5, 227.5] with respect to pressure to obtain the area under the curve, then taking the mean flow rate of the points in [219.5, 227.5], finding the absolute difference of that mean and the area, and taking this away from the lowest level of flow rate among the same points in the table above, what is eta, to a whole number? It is -2455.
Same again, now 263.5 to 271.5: -2113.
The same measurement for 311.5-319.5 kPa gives -1584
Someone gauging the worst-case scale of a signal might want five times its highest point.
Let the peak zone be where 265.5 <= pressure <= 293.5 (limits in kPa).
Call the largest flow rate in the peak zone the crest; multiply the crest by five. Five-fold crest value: 2027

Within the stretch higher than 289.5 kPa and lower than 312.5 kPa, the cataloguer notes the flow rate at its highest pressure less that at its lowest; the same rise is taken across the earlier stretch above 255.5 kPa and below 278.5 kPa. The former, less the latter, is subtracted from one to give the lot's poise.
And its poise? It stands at 178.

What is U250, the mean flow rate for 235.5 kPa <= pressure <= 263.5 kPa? 243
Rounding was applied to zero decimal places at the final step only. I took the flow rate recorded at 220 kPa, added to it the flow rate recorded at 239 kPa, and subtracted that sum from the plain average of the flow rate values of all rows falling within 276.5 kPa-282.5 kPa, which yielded -233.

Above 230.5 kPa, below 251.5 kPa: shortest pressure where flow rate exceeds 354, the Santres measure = 231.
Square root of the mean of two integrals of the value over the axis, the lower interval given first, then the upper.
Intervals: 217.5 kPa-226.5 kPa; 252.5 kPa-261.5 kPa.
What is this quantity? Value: 55.7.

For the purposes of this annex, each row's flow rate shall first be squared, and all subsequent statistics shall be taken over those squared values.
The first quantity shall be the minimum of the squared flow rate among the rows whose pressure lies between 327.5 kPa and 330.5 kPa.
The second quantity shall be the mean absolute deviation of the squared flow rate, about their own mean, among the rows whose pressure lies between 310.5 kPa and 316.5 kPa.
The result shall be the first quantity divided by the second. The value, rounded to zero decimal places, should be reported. 15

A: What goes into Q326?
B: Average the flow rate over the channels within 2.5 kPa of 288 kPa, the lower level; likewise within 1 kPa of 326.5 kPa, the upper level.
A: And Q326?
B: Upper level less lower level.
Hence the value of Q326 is -71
